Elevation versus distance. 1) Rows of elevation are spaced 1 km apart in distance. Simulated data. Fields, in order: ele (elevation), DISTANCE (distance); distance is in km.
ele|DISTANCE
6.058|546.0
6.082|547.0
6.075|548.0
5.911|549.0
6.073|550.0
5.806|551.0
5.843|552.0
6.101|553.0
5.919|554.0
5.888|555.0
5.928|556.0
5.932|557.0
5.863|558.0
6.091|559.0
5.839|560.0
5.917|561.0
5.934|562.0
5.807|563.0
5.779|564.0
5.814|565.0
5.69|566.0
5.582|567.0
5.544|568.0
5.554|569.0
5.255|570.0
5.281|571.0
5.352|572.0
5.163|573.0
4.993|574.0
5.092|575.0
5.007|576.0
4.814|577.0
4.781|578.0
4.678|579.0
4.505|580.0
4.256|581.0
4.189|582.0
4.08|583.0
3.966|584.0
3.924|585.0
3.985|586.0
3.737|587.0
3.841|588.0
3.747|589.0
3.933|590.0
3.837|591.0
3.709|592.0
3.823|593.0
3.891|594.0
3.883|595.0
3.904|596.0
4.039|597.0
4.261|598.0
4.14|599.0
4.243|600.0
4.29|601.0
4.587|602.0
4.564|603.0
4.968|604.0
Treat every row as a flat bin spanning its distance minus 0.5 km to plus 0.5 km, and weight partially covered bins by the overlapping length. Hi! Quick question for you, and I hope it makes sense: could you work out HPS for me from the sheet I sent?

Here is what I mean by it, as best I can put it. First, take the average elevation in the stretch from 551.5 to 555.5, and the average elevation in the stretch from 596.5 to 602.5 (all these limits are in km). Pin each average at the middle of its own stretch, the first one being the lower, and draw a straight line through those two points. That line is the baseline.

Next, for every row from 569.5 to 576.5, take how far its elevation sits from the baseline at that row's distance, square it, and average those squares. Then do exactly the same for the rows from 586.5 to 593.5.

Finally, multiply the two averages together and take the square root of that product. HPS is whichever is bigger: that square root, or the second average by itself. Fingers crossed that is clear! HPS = 0.66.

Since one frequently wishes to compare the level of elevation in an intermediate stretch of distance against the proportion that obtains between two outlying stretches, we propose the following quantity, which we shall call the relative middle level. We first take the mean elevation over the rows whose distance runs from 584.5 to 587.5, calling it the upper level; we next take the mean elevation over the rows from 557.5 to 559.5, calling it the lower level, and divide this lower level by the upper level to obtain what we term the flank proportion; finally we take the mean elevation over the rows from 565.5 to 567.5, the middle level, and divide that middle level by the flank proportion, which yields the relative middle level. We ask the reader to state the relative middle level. 3.7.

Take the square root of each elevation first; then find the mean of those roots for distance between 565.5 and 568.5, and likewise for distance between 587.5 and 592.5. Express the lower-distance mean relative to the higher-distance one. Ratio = 1.21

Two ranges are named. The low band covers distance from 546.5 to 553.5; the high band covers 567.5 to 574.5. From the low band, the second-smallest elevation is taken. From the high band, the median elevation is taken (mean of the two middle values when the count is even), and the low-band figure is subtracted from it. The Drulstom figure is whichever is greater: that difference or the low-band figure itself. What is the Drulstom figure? 5.84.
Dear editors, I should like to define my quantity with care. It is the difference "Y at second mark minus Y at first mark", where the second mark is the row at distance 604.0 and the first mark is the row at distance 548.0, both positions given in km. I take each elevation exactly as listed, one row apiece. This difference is -1.1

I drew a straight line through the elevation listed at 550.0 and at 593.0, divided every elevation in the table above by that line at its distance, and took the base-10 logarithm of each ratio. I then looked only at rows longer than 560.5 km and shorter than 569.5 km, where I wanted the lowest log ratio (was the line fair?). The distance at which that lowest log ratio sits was 561.0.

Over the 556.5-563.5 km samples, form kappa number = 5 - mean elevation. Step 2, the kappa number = -0.9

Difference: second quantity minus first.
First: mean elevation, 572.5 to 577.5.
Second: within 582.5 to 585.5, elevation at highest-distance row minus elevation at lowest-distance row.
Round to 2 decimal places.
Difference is -5.17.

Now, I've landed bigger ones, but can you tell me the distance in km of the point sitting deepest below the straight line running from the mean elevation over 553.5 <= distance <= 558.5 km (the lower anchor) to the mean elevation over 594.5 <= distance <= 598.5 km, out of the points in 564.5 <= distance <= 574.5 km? 574.0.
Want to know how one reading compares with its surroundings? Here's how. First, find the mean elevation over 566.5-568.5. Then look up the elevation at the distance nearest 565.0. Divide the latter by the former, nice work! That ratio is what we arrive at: 1.05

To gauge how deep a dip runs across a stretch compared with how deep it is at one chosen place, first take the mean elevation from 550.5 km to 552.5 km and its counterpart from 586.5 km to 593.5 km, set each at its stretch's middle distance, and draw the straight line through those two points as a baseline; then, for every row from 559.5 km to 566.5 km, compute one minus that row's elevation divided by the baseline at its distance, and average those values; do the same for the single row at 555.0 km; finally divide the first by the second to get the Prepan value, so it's 2.6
